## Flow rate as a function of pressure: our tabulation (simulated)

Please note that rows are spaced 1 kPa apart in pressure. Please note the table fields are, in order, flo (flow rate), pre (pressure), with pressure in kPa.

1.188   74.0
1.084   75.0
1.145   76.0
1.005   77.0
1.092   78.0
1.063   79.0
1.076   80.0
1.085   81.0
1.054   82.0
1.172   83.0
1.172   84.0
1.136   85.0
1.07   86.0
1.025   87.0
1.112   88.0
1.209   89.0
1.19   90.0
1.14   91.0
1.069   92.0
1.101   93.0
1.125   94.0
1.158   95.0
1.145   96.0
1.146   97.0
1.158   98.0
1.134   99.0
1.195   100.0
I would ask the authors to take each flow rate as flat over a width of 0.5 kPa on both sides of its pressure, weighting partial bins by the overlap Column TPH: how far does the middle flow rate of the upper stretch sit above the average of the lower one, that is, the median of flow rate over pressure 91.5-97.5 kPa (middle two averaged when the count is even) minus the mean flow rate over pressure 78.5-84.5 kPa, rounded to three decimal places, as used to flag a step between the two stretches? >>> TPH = 0.031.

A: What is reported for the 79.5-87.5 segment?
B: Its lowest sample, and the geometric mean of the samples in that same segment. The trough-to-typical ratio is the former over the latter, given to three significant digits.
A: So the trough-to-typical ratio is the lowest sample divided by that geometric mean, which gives 0.934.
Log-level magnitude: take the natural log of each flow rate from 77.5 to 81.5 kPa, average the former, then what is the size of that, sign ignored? 0.08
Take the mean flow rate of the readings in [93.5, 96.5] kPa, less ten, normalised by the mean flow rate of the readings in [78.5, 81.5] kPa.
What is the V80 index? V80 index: -8.24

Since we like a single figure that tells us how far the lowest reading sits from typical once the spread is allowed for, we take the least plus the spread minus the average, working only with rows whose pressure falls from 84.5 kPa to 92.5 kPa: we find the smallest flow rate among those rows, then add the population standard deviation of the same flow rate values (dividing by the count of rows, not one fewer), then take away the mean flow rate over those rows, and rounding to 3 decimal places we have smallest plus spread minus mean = -0.035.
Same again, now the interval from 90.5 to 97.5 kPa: -0.028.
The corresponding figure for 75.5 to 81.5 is -0.031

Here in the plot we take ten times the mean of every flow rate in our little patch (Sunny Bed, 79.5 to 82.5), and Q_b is 10.7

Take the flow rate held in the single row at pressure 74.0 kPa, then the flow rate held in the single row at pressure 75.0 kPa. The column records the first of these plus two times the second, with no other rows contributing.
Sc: 3.36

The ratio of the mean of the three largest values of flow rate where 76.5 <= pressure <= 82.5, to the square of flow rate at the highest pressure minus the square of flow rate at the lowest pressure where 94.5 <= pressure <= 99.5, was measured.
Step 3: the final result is -20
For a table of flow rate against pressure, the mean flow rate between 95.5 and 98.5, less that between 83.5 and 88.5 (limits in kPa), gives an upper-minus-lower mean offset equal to 0.05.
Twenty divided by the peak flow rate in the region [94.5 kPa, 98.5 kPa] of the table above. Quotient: 17.3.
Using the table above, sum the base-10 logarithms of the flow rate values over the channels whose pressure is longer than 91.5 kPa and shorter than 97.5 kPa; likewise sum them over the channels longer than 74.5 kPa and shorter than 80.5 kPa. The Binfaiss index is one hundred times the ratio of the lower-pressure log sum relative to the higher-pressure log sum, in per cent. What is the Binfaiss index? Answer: 63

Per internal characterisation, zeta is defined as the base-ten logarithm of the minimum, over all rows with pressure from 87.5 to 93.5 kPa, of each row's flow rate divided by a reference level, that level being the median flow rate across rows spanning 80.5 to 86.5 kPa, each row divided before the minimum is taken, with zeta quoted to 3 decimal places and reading -0.017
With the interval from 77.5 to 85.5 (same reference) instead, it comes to -0.023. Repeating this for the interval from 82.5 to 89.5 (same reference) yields -0.035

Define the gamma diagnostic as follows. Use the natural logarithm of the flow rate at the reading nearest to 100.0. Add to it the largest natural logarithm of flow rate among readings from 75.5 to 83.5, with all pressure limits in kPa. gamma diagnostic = 0.34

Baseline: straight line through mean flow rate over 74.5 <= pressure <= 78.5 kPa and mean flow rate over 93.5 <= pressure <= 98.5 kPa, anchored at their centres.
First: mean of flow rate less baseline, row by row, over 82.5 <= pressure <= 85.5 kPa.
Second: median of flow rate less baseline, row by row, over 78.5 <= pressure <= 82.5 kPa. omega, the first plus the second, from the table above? 0.0316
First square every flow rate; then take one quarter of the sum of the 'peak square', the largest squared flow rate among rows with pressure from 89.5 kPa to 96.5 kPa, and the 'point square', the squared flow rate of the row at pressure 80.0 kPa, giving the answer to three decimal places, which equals 0.643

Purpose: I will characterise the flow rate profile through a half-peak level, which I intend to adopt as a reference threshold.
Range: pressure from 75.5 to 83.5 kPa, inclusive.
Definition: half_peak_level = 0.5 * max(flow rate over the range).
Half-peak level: 0.586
